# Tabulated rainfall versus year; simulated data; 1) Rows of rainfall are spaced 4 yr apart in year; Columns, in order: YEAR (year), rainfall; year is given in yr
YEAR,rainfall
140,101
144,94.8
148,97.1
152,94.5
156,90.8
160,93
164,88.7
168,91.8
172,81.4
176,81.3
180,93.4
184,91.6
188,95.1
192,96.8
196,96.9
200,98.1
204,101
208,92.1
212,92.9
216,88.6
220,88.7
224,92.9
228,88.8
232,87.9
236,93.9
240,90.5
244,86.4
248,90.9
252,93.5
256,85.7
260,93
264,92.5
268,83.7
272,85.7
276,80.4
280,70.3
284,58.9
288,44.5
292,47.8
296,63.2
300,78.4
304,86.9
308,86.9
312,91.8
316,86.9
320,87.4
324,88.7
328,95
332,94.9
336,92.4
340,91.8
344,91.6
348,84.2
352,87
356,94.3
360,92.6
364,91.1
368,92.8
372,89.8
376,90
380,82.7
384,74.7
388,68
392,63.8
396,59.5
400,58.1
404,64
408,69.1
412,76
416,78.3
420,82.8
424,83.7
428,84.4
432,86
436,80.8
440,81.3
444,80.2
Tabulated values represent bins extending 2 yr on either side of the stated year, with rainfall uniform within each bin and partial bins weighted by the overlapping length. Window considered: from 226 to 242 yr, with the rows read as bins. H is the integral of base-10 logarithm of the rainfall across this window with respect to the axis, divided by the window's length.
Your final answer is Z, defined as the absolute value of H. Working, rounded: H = 1.96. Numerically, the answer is 1.955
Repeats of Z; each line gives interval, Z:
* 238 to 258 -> 1.951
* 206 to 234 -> 1.955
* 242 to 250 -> 1.948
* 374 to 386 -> 1.915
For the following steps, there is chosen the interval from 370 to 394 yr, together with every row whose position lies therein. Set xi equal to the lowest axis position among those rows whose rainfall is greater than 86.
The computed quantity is 372 yr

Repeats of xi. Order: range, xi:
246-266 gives 248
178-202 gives 180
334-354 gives 336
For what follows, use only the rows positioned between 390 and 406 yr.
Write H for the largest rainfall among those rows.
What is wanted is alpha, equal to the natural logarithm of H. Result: 4.16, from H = 64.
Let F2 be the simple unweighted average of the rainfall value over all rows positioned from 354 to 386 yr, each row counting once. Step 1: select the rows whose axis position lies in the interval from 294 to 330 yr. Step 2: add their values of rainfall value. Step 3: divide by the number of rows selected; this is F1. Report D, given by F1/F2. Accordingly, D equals 0.96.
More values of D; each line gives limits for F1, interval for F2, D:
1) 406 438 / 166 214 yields 0.86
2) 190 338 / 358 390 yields 1.01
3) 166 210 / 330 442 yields 1.14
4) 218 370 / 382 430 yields 1.18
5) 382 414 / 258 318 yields 0.87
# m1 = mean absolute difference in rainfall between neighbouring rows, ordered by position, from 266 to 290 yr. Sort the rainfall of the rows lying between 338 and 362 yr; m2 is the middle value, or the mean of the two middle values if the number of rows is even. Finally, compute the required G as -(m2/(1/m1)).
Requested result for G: -792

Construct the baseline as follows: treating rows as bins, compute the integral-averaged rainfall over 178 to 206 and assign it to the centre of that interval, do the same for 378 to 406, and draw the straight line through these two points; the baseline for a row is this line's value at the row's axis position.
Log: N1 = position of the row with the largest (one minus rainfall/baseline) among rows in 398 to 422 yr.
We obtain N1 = 400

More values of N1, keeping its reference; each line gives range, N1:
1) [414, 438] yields 416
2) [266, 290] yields 288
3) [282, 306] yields 288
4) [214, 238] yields 216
